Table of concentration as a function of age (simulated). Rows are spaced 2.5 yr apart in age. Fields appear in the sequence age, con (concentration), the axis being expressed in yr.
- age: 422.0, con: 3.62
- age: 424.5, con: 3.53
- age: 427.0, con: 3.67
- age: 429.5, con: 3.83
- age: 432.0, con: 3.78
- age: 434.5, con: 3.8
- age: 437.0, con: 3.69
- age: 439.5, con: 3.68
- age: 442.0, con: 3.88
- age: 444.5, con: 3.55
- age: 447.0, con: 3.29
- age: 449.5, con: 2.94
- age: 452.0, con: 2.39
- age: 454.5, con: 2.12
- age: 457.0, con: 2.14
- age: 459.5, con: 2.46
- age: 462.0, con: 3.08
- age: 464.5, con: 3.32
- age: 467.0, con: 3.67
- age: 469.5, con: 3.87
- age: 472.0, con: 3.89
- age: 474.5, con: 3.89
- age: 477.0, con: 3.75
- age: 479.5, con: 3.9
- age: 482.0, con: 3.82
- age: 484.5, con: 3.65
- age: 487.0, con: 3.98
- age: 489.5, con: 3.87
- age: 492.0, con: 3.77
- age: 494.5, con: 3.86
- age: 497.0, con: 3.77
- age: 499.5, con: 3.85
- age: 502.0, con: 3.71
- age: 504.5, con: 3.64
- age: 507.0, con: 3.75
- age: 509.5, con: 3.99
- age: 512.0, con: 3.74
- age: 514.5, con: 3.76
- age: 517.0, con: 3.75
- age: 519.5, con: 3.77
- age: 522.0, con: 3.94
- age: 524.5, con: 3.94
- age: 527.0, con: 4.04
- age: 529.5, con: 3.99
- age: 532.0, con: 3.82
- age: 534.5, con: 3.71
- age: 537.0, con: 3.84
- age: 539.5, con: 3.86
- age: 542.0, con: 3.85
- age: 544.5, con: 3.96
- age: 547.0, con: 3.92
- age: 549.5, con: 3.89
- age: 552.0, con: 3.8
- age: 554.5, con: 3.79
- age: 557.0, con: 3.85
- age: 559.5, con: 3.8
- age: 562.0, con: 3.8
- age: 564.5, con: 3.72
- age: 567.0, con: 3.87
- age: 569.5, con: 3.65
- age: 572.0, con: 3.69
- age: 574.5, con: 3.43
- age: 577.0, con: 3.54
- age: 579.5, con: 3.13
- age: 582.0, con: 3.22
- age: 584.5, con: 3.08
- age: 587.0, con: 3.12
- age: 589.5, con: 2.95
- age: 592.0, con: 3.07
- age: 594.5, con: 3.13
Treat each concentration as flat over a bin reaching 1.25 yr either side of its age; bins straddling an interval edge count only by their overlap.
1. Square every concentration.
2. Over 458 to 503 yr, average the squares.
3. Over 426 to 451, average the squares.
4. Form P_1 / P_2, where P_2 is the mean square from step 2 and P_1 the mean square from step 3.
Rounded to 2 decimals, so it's 0.96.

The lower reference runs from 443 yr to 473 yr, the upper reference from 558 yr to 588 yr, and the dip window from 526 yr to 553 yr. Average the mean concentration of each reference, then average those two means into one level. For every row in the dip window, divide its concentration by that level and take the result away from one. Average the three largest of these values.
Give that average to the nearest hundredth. -0.15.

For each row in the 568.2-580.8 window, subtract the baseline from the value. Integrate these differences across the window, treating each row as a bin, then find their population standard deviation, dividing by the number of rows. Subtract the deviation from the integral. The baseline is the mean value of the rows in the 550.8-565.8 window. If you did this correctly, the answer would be -4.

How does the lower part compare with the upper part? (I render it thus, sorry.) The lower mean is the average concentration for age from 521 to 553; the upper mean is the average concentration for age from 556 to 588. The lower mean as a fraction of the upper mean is 1.10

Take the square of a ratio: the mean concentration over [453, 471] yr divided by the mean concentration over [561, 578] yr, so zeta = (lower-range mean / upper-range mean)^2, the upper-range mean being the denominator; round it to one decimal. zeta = 0.6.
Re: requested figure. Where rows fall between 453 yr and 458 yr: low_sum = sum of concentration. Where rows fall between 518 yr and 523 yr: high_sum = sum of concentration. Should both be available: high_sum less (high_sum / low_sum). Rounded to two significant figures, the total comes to 5.9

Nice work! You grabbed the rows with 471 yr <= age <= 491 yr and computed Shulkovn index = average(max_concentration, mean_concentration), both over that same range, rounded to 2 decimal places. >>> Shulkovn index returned 3.91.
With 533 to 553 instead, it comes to 3.91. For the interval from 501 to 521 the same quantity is 3.88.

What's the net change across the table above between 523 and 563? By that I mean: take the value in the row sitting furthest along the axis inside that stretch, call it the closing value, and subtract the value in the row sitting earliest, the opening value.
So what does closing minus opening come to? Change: -0.1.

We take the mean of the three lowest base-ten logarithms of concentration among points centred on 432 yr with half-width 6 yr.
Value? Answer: 0.570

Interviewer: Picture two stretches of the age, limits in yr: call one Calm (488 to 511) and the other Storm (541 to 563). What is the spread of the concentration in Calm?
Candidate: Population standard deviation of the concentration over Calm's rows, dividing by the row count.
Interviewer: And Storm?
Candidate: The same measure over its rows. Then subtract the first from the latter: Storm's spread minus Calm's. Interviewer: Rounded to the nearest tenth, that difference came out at 0.0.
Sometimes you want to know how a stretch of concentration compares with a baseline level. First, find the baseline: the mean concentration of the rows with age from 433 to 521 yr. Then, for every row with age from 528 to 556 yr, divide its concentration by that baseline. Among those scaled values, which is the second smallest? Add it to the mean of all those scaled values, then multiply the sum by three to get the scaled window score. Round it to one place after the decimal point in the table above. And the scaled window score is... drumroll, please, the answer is 6.5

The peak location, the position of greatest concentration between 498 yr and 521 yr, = 509.5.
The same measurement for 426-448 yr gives 442.0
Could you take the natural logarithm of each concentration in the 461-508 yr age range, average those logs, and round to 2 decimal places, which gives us 1.32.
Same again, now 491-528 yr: 1.34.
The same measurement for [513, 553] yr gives 1.35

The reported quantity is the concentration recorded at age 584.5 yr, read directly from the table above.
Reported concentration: 3.08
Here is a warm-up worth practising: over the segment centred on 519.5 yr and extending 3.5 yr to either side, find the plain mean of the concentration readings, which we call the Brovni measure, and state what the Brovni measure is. 3.82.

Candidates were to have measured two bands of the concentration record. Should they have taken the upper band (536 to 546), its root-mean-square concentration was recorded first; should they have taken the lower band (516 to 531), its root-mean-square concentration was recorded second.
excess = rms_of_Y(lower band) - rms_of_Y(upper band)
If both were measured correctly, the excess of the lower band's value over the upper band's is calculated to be 0.03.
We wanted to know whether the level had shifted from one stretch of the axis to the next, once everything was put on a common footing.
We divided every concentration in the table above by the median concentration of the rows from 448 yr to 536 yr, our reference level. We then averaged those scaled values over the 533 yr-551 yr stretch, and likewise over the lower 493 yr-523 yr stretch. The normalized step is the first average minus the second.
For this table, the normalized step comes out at 0.018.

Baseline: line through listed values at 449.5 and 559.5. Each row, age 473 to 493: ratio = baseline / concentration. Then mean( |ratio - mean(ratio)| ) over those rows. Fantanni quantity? 0.020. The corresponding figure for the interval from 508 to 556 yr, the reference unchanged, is 0.028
